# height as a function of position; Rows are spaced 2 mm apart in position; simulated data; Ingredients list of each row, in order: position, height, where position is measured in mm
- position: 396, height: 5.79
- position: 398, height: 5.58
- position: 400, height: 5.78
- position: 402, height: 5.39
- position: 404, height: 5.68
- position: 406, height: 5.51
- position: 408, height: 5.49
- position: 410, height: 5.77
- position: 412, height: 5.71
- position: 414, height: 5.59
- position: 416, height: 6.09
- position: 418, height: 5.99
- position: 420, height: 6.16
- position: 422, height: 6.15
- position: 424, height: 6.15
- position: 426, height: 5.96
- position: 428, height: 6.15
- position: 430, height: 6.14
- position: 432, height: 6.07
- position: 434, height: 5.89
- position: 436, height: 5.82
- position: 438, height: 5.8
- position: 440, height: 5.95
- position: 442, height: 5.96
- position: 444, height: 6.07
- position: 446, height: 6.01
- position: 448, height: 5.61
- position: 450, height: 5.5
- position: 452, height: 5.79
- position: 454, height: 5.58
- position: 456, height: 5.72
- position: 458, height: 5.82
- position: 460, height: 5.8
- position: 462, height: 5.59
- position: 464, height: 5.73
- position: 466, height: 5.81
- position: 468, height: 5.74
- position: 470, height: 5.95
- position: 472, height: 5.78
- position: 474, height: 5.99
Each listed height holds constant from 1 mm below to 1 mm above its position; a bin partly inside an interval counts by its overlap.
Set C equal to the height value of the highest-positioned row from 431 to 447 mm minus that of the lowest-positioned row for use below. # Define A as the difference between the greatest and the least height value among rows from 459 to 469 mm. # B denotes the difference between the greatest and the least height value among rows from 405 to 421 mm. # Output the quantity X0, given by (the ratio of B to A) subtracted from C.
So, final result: -3.1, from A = 0.22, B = 0.67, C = -0.06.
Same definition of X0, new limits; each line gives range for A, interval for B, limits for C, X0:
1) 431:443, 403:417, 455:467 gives -2.1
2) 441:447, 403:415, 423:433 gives -2.6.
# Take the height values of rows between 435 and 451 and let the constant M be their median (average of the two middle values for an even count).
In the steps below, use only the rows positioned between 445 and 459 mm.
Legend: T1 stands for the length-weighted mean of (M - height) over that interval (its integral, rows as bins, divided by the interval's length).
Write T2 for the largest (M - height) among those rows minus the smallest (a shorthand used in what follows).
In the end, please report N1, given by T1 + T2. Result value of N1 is 0.7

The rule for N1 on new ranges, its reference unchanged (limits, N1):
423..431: 0.0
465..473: 0.3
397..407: 0.7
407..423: 0.7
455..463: 0.4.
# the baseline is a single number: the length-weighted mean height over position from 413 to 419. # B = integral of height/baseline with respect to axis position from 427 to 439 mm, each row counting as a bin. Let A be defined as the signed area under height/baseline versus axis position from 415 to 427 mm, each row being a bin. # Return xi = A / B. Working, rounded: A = 12.4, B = 12.2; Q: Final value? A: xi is 1.02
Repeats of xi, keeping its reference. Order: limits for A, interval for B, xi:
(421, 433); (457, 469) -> 1.06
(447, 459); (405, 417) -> 1.00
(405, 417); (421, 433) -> 0.93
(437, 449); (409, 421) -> 1.00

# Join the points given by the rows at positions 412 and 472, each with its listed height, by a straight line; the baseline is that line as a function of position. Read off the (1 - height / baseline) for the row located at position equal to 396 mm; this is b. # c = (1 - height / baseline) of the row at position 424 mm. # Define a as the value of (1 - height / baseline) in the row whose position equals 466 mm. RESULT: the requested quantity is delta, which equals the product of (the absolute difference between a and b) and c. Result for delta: -0.0008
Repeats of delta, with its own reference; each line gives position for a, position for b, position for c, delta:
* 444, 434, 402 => 0.0016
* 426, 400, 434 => -0.0007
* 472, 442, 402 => 0.0020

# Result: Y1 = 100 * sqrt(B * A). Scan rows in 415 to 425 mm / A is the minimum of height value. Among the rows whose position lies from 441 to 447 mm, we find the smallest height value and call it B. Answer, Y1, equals 597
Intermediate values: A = 5.99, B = 5.96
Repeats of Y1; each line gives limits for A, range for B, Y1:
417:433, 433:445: 588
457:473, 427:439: 569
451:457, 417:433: 577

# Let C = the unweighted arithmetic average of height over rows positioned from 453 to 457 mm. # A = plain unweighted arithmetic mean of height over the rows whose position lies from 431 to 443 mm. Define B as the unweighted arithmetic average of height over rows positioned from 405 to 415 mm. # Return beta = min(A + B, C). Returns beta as 5.65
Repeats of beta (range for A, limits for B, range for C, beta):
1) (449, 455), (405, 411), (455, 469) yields 5.74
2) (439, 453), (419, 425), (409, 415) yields 5.69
